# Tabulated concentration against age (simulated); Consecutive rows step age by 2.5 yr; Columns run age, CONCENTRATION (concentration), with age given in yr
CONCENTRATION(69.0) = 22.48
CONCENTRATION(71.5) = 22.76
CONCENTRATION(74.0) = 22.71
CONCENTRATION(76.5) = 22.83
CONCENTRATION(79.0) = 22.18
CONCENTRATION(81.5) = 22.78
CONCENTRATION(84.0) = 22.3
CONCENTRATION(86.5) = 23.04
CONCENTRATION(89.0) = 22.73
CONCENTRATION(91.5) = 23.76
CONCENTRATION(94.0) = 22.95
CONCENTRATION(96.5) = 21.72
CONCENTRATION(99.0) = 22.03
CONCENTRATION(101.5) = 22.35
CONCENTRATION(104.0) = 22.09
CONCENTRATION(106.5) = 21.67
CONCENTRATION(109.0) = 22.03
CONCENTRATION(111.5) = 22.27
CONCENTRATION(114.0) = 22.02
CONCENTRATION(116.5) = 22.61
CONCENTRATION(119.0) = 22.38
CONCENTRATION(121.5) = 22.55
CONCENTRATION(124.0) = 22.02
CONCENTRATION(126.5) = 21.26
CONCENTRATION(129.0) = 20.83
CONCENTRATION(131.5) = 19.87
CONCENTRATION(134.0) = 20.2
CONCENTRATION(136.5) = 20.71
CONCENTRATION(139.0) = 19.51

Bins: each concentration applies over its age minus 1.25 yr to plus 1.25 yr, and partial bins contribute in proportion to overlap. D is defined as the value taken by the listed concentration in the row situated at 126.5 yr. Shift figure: 21.26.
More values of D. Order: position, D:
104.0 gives 22.09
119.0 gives 22.38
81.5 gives 22.78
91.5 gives 23.76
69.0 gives 22.48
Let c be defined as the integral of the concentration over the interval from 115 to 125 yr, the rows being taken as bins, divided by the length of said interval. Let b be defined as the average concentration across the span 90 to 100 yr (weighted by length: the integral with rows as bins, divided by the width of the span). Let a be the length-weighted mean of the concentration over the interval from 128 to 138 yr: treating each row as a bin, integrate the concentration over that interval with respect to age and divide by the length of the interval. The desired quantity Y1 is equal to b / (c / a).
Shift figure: 20.6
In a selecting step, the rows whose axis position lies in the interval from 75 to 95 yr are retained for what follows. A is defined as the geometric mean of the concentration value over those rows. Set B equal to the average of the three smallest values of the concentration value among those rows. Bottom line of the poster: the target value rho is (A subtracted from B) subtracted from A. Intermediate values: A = 22.8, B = 22.4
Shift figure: 23.2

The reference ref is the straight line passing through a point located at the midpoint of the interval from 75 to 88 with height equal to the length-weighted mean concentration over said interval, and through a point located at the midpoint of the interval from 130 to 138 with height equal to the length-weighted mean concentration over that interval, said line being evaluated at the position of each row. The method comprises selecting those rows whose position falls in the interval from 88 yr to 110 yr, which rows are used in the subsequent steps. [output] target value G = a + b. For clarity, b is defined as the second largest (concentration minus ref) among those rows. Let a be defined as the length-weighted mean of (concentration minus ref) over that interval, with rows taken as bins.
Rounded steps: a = 0.53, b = 0.9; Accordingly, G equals 1.4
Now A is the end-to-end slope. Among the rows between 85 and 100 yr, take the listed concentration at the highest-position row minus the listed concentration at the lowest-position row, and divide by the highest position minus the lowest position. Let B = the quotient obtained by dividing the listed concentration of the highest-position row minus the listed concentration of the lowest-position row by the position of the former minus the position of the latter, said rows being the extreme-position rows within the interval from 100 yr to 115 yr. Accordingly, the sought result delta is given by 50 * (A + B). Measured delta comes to -5.4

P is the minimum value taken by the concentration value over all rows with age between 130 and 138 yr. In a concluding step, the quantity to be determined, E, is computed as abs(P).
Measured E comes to 19.9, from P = 19.87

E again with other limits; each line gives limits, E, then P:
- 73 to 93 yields 22.2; 22.18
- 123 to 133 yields 19.9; 19.87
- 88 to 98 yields 21.7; 21.72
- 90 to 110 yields 21.7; 21.67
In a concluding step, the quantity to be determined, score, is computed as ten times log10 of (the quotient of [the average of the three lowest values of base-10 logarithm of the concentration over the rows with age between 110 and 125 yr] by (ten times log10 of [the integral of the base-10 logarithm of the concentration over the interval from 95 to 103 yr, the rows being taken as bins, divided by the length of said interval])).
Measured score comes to 0.20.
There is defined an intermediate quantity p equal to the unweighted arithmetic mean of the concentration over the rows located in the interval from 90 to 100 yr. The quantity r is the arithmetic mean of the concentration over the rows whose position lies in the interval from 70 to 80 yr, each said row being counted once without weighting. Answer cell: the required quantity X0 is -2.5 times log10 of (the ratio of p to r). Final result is 0.00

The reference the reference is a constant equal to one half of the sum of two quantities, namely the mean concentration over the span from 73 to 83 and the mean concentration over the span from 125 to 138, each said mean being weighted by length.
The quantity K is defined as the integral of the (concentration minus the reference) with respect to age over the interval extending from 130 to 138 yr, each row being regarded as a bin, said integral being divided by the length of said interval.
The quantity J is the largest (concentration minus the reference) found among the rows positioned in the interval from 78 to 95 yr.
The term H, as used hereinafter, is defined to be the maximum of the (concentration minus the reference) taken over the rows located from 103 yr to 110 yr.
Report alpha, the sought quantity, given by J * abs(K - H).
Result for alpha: 4.0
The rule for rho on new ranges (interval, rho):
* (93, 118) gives 22.5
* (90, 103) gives 23.1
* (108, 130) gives 22.6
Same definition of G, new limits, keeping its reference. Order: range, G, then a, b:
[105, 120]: 2.4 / 0.93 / 1.4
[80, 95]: 1.4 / 0.56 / 0.9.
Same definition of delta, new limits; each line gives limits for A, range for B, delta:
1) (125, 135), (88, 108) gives -10.1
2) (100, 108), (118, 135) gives -14.1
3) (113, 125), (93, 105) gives -4.3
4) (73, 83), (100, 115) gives -0.9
